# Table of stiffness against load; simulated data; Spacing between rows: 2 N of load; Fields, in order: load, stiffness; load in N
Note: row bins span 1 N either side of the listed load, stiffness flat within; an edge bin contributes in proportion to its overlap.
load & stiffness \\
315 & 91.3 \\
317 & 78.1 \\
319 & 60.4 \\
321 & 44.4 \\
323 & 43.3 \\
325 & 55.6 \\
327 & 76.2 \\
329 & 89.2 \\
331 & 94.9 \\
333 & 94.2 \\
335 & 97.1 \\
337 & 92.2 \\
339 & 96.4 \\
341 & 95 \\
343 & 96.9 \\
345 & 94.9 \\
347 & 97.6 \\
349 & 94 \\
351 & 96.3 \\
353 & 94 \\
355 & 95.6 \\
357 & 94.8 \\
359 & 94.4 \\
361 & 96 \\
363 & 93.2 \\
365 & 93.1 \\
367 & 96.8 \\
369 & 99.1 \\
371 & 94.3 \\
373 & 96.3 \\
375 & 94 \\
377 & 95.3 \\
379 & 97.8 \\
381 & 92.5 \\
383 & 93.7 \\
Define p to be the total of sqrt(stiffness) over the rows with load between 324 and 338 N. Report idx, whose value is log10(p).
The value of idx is 1.81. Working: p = 64.5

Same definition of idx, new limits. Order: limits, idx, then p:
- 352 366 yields 1.83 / 68.0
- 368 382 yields 1.84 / 68.4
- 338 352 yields 1.84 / 68.5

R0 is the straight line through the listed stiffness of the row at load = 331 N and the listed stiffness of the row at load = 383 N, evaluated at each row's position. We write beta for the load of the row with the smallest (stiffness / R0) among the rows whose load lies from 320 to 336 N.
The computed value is 323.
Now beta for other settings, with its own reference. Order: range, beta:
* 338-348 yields 345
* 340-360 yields 349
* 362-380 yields 365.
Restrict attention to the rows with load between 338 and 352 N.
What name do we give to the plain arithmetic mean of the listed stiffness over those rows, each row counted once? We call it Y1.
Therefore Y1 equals 95.9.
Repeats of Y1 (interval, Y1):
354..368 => 94.8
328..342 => 94.1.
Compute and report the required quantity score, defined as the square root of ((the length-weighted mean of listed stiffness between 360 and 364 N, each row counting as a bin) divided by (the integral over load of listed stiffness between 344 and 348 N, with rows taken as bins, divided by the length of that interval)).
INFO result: 0.99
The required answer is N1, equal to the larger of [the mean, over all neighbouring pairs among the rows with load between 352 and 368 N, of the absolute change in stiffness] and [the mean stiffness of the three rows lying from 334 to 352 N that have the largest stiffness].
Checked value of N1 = 97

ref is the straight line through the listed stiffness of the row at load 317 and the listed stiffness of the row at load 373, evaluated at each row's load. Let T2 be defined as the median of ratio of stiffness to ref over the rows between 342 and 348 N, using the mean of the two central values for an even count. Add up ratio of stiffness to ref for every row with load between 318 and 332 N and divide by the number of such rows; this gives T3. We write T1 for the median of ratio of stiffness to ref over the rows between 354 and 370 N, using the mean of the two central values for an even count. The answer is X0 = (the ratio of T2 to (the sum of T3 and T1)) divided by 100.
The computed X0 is 0.0060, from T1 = 1.03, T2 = 1.11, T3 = 0.82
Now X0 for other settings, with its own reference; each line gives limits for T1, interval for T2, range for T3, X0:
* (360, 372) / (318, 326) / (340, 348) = 0.0029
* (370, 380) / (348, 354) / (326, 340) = 0.0051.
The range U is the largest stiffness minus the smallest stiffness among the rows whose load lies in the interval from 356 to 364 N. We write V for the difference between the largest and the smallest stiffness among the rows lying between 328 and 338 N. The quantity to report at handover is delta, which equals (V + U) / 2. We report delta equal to 5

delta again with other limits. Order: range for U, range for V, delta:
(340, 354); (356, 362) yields 3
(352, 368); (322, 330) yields 25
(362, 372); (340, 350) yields 5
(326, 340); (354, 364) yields 12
